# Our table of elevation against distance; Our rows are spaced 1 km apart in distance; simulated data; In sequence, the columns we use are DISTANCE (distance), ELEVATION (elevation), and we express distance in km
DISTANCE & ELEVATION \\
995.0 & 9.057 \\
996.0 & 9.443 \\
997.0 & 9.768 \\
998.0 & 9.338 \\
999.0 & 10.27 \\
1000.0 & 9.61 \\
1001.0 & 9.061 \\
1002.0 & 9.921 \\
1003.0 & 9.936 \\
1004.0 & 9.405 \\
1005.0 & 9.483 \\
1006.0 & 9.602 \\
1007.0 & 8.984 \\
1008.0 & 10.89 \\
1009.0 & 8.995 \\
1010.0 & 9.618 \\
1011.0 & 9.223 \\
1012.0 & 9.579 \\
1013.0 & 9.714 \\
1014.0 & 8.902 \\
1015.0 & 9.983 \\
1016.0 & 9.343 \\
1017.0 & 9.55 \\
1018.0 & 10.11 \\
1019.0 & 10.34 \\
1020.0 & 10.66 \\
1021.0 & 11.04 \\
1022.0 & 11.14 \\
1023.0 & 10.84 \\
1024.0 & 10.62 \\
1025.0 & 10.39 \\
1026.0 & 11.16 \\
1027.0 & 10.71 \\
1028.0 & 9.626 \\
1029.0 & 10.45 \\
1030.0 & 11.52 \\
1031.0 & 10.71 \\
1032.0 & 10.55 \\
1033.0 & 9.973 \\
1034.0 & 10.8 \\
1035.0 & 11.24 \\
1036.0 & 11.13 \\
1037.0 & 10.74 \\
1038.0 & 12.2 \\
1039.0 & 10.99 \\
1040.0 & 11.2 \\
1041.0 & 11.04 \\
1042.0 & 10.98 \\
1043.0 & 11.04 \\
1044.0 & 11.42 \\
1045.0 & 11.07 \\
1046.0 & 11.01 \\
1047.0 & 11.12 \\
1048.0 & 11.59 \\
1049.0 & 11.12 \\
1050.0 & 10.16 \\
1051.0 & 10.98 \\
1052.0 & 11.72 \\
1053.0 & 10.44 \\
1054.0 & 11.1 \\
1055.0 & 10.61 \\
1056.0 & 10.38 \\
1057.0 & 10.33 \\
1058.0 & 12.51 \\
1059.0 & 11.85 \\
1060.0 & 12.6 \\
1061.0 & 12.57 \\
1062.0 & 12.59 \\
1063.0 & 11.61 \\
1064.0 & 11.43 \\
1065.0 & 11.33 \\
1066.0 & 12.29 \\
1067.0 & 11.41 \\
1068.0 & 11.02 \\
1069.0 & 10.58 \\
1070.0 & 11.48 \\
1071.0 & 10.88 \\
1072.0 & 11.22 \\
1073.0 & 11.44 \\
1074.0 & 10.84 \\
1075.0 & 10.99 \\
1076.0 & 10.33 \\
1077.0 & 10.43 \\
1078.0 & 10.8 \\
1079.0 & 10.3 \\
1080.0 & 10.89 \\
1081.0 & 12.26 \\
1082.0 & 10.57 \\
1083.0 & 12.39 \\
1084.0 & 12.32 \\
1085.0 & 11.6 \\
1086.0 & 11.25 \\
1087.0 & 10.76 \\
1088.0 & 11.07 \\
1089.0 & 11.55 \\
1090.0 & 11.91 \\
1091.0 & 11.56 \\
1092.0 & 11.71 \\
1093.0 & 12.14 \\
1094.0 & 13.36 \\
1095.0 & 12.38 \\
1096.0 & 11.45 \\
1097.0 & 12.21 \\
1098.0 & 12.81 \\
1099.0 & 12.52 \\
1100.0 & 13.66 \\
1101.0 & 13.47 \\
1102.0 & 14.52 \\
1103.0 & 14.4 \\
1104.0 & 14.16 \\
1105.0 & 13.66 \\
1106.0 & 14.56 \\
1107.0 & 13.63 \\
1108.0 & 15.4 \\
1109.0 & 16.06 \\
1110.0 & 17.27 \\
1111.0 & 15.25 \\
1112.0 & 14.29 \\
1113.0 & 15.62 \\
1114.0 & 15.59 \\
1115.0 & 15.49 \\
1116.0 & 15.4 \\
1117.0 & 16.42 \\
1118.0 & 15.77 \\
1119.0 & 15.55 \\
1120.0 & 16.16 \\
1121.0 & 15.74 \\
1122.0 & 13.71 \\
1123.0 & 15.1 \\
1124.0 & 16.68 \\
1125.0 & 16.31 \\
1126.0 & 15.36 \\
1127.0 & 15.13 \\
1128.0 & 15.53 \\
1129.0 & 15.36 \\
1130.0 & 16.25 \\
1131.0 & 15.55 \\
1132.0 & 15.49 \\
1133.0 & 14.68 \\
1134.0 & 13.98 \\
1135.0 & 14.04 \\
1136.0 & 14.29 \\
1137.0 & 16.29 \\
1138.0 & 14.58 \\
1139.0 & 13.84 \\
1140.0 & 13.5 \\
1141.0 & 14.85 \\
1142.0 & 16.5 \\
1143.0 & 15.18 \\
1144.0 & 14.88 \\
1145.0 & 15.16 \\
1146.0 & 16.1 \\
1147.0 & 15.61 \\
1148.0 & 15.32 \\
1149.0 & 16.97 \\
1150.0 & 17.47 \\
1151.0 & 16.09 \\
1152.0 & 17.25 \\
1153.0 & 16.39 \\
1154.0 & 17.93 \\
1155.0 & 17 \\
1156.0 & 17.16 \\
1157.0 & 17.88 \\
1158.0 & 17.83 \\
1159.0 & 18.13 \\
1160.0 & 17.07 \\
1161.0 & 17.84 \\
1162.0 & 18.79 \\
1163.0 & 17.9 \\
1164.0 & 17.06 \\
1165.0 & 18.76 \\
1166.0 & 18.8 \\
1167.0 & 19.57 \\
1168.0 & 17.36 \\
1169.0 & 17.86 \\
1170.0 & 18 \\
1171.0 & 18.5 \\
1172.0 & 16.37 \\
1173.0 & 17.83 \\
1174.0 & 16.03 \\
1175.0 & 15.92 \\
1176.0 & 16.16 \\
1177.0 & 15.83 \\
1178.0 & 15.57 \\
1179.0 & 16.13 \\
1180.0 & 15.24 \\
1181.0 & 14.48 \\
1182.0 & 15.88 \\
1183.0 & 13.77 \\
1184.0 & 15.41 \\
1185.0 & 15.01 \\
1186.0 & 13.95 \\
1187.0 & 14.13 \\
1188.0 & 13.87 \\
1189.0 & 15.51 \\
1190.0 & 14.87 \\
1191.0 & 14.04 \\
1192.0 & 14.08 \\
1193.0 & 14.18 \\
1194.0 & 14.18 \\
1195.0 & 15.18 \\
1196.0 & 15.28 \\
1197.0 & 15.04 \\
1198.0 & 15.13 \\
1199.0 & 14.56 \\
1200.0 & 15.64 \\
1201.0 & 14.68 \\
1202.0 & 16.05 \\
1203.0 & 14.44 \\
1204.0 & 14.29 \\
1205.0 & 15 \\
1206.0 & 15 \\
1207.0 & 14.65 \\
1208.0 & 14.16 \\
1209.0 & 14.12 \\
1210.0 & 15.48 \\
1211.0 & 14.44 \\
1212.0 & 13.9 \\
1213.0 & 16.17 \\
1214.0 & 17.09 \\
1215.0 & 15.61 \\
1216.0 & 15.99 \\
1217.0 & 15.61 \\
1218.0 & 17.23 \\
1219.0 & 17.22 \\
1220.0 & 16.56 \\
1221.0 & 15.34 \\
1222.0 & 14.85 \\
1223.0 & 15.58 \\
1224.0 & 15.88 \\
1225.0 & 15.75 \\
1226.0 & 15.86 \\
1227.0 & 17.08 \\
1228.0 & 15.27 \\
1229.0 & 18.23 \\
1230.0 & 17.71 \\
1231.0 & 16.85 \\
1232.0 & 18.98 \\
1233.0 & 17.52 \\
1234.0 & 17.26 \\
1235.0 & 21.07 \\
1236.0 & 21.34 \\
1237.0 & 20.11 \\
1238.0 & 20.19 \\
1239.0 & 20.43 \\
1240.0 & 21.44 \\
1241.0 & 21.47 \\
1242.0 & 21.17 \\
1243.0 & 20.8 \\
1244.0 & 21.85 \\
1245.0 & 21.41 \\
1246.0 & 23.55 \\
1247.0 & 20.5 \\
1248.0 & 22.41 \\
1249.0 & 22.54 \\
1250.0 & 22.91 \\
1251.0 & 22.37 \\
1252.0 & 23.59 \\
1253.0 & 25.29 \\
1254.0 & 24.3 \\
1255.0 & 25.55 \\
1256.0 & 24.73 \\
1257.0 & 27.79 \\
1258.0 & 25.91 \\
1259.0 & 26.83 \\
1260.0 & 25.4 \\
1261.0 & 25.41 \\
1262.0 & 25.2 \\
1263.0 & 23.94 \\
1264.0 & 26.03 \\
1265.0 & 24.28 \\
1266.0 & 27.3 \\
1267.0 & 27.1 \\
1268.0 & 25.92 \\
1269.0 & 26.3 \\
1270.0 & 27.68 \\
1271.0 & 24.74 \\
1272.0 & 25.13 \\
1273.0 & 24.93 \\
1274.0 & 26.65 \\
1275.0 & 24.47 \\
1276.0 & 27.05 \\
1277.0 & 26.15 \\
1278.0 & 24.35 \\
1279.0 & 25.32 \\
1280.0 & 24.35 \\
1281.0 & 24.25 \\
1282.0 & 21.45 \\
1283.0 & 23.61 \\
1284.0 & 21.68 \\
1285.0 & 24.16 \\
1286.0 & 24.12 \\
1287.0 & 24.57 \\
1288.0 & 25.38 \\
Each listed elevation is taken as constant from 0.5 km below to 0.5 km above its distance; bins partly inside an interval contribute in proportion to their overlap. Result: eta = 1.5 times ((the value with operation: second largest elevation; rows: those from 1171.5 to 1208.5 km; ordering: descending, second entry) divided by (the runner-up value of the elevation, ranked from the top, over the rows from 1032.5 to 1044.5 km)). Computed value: 2.15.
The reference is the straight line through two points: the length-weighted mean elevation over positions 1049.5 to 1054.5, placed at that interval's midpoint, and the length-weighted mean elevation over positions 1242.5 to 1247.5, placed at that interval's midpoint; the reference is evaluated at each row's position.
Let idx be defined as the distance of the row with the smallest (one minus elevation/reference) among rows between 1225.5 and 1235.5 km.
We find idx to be 1235.0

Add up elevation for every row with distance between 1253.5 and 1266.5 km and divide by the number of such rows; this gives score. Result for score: 26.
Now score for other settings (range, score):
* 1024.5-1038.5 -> 11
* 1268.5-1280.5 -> 26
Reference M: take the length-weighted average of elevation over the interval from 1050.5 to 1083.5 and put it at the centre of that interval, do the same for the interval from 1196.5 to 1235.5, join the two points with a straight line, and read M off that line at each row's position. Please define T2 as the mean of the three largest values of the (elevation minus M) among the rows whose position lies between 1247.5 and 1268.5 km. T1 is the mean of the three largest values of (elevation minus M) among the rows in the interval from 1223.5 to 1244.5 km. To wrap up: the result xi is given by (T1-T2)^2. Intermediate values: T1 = 4.9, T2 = 10.0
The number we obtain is 26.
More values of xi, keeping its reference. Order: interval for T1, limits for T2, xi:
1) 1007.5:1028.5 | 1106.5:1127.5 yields 7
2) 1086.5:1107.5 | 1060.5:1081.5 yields 1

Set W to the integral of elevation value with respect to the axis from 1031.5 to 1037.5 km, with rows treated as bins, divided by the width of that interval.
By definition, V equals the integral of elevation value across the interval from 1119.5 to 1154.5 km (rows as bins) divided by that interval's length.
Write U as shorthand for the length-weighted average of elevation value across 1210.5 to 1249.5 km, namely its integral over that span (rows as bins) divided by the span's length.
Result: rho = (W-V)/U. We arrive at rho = -0.3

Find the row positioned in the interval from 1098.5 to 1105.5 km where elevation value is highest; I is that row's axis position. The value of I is 1102.0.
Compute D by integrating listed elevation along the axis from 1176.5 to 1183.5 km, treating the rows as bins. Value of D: 107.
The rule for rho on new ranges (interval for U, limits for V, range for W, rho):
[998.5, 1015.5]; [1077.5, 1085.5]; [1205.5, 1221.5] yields 0.4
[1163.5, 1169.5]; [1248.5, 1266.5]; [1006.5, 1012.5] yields -0.8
